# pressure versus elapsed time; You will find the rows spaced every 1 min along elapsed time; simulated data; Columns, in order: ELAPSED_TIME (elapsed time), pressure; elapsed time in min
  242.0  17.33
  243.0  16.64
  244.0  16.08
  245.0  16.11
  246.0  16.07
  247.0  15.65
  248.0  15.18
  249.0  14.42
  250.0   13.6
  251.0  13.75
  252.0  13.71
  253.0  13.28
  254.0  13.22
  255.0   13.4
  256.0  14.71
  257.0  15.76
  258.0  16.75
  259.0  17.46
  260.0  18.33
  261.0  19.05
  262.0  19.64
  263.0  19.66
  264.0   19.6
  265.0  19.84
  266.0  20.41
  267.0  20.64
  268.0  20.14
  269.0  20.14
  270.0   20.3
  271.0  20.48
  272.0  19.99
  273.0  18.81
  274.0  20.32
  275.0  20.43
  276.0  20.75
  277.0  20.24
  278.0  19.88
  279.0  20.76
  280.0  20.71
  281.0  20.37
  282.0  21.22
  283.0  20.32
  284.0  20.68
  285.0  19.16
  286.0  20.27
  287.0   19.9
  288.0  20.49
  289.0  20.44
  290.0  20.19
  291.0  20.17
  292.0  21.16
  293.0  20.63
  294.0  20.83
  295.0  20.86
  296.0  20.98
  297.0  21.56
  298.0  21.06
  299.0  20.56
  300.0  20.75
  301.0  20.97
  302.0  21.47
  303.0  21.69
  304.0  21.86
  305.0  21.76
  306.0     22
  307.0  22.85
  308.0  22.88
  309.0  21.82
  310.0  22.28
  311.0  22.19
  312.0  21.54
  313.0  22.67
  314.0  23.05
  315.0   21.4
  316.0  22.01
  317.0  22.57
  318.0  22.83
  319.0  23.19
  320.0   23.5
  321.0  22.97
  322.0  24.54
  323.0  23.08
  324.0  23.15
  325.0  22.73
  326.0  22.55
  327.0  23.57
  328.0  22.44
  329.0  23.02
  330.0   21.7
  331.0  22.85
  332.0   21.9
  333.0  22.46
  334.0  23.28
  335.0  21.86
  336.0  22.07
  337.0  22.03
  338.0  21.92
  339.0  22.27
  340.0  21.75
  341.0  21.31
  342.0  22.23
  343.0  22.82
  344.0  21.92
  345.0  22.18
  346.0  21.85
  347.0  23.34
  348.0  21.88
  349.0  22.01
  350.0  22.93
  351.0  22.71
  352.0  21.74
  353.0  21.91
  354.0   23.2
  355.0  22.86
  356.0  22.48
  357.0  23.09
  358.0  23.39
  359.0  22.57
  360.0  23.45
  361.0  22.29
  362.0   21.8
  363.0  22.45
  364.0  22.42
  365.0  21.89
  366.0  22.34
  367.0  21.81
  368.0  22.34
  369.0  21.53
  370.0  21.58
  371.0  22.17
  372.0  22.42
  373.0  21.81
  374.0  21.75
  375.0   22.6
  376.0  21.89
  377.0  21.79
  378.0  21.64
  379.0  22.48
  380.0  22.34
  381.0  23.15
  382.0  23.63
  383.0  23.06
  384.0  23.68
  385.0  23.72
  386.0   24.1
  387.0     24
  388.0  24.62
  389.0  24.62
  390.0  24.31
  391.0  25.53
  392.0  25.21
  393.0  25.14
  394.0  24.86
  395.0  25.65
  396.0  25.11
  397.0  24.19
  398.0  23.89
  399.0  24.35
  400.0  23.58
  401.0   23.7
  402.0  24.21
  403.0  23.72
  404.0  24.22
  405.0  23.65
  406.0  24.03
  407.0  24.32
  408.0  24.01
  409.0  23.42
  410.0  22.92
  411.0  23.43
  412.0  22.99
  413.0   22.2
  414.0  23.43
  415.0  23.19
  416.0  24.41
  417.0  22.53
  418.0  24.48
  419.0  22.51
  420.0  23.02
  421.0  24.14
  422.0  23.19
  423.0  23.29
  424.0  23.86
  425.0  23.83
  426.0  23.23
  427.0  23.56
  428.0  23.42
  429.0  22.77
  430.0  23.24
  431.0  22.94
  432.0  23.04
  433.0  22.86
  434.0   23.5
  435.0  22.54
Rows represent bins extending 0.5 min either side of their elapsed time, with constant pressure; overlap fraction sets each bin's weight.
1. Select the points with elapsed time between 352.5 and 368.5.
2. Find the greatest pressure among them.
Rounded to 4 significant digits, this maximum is 23.45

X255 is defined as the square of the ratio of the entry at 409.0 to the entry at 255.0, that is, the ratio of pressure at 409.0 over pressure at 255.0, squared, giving 3.05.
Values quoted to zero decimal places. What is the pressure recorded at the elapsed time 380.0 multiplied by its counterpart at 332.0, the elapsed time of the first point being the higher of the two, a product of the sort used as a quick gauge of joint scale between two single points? 489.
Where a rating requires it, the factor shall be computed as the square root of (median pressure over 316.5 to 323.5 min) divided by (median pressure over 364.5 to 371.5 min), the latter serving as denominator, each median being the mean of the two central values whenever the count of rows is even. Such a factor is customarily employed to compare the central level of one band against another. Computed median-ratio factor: 1.03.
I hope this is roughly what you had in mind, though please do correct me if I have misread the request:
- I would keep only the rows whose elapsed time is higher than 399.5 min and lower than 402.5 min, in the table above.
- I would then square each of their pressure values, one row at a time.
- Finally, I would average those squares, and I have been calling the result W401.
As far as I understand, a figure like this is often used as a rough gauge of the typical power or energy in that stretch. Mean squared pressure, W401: 568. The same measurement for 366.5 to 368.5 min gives 487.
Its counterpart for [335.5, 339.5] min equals 487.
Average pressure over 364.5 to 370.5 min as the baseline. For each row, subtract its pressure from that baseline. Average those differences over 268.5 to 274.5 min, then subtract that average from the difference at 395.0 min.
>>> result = -5.6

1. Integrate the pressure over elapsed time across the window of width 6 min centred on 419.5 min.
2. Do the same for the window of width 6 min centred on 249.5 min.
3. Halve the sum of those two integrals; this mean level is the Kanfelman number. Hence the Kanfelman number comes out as 113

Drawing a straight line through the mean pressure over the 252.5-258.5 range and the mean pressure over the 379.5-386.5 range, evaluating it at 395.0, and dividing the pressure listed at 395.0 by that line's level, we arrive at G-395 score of 1.06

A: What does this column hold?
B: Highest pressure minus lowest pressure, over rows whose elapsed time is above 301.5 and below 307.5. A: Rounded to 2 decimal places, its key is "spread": 1.38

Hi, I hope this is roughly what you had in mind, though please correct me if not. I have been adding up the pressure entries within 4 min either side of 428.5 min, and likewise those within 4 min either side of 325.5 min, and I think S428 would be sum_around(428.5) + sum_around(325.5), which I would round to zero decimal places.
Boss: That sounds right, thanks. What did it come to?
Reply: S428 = 371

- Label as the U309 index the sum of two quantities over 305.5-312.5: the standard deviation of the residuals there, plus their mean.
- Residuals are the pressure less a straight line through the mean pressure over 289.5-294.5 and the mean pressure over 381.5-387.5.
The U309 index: 1.6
